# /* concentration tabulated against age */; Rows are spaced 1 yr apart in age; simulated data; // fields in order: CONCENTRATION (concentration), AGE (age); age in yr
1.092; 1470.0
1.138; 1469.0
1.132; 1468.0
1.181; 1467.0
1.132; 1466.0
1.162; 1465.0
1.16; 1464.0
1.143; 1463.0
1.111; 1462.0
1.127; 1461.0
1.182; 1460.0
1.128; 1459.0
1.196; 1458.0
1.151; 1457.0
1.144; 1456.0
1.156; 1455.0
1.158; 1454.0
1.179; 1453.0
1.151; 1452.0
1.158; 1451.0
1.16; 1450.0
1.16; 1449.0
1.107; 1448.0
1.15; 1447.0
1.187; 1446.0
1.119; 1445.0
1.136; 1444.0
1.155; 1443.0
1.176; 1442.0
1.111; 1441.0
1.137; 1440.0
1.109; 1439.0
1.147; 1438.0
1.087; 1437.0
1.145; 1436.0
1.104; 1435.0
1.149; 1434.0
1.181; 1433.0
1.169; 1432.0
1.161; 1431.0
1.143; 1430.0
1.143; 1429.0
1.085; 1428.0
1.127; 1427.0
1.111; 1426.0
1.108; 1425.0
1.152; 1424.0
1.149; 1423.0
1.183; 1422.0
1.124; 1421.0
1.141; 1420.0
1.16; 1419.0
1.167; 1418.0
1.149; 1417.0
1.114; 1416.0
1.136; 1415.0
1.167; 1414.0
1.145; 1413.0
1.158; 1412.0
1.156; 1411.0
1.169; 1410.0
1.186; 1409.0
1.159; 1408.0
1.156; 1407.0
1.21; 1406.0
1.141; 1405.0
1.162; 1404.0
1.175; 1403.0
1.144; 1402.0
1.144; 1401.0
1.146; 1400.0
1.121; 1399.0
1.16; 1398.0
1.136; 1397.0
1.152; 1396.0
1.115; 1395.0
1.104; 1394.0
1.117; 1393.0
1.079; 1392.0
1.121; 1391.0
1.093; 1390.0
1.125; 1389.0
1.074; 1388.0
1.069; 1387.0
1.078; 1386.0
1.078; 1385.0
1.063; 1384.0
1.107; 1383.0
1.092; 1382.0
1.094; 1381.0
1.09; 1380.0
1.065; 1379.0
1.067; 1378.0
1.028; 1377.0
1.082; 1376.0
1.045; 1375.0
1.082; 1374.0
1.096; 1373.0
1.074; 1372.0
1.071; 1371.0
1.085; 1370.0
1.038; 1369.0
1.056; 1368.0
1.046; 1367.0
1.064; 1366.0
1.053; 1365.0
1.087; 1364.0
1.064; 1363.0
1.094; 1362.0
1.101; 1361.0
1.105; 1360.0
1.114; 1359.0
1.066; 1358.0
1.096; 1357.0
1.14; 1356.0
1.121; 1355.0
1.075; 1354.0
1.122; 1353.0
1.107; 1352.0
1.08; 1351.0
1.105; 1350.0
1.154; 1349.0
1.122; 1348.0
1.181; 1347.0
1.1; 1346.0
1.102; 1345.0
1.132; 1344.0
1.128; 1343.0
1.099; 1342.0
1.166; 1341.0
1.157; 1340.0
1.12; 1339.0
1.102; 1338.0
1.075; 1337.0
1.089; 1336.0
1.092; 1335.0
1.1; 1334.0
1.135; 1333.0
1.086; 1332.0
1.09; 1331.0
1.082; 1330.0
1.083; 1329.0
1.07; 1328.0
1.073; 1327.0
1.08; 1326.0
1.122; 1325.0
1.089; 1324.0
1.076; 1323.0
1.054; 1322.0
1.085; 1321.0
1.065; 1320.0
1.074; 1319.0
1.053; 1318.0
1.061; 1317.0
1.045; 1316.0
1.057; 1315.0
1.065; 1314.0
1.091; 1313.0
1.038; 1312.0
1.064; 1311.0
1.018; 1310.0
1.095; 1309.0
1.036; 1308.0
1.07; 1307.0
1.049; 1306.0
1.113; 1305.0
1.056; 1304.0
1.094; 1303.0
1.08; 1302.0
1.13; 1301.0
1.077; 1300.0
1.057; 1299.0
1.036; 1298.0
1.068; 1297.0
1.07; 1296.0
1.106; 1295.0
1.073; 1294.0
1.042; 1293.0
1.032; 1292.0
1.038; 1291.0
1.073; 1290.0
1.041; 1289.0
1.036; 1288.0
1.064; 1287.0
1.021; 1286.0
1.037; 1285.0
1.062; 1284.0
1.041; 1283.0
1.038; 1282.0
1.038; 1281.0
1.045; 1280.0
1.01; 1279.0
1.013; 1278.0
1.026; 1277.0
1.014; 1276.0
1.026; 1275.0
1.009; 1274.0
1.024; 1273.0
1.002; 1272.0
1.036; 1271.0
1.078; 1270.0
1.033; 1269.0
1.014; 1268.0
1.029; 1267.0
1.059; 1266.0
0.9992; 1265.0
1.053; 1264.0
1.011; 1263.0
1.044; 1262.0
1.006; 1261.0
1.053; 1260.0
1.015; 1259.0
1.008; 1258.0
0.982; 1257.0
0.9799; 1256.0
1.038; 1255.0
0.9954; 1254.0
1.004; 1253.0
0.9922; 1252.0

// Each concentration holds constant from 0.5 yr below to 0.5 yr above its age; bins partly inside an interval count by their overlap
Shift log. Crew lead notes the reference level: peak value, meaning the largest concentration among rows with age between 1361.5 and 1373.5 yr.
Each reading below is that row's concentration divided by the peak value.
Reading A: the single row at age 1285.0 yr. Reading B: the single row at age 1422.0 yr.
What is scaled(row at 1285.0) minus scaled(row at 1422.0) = -0.13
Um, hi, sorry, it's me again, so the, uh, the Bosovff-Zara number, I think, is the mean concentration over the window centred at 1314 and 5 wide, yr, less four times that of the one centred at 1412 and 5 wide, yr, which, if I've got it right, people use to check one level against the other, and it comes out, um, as -3.58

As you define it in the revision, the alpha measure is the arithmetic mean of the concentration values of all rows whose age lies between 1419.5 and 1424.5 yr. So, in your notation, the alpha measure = 1.15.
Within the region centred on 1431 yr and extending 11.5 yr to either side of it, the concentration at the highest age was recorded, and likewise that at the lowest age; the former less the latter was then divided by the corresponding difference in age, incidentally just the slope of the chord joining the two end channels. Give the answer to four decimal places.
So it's 0.0016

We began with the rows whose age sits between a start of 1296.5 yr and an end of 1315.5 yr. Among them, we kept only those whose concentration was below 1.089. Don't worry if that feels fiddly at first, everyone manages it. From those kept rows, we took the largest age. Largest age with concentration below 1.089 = 1315.0 yr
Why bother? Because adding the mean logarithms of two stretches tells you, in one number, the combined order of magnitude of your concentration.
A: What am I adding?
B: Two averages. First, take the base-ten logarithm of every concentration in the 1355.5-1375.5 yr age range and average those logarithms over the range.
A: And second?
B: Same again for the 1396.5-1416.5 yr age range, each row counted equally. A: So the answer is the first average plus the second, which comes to 0.095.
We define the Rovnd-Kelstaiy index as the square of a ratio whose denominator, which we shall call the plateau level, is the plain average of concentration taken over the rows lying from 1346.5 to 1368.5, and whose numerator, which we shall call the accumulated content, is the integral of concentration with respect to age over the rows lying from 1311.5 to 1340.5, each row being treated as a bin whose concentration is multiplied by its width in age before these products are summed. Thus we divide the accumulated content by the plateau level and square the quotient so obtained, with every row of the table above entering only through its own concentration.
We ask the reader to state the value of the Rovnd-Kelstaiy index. 818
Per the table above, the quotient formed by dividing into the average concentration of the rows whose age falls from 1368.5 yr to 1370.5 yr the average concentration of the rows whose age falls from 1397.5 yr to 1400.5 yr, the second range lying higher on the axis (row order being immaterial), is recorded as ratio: 0.929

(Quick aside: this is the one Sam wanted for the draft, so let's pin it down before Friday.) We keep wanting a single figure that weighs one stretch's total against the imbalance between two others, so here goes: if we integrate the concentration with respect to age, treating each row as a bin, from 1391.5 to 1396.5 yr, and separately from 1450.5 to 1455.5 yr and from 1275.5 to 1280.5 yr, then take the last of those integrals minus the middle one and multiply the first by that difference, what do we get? -3.9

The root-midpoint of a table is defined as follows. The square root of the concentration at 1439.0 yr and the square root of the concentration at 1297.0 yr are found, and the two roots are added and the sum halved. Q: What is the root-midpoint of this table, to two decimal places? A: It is 1.04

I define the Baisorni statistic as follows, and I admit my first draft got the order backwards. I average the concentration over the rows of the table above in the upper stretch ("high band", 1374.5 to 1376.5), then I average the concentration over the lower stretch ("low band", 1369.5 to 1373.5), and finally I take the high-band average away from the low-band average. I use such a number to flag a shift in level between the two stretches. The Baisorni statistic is 0.018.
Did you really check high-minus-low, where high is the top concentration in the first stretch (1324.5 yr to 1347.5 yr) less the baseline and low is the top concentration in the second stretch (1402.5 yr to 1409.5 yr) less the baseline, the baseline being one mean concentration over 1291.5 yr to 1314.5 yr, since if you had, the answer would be -0.03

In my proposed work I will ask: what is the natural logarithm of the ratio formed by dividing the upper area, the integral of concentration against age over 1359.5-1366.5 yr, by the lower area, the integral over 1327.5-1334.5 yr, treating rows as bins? -0.010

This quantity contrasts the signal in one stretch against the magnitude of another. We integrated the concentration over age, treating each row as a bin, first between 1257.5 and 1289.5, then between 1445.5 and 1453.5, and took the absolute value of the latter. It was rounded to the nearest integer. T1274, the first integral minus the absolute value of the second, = 24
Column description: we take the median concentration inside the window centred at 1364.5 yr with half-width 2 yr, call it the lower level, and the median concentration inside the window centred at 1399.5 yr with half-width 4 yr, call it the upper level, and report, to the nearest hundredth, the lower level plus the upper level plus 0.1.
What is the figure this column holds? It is 2.31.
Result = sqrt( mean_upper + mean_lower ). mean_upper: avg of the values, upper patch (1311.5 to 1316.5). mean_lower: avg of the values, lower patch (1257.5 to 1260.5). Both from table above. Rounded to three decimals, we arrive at 1.444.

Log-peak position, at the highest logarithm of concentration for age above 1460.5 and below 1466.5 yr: 1465.0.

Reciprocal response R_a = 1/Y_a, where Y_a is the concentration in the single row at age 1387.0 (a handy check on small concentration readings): 0.94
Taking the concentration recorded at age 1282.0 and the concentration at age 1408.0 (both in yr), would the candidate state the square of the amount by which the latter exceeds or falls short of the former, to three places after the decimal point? 0.015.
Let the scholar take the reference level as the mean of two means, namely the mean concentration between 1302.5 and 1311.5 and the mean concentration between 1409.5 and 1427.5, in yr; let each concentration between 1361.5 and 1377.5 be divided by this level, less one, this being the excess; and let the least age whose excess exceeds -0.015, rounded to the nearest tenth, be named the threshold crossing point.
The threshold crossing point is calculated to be 1362.0 yr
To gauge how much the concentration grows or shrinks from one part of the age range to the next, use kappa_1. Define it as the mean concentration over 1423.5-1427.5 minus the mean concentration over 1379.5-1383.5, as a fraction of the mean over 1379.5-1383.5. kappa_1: 0.026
